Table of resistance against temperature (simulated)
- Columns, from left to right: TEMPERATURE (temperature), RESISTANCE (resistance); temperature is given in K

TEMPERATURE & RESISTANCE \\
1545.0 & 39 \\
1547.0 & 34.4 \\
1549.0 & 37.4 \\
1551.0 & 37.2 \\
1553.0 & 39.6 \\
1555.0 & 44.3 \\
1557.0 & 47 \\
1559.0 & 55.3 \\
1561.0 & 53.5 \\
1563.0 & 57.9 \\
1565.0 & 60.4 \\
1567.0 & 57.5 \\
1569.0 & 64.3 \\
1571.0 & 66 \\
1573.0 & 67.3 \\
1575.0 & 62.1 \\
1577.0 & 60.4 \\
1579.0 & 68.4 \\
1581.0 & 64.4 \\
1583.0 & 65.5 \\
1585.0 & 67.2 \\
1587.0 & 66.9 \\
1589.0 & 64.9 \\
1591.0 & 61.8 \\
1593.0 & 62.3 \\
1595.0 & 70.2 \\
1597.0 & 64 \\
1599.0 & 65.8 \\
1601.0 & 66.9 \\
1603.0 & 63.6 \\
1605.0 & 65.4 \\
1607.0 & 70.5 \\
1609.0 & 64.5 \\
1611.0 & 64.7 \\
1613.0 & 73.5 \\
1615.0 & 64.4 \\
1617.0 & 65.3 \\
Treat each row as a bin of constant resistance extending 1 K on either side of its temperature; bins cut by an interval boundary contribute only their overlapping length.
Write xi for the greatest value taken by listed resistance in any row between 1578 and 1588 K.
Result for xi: 68.4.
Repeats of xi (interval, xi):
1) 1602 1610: 70.5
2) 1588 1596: 70.2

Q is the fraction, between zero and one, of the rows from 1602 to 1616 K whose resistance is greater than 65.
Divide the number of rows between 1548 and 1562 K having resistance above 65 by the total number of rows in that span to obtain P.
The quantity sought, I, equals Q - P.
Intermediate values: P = 0.0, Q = 0.43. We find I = 0.4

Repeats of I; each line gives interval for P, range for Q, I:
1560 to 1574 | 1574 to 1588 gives 0.3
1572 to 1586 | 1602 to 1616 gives -0.1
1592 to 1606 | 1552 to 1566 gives -0.6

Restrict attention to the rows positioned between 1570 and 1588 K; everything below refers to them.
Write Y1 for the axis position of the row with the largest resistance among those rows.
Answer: 1579.0 K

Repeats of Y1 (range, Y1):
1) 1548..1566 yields 1565.0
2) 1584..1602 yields 1595.0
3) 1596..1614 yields 1613.0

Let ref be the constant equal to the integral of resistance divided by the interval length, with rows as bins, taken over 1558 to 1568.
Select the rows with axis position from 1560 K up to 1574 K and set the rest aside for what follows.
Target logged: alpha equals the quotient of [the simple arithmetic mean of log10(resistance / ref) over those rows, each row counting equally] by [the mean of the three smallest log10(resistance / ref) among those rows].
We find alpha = -5.7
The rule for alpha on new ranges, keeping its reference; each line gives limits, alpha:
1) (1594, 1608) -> 1.3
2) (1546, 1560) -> 0.7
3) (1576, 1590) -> 1.3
